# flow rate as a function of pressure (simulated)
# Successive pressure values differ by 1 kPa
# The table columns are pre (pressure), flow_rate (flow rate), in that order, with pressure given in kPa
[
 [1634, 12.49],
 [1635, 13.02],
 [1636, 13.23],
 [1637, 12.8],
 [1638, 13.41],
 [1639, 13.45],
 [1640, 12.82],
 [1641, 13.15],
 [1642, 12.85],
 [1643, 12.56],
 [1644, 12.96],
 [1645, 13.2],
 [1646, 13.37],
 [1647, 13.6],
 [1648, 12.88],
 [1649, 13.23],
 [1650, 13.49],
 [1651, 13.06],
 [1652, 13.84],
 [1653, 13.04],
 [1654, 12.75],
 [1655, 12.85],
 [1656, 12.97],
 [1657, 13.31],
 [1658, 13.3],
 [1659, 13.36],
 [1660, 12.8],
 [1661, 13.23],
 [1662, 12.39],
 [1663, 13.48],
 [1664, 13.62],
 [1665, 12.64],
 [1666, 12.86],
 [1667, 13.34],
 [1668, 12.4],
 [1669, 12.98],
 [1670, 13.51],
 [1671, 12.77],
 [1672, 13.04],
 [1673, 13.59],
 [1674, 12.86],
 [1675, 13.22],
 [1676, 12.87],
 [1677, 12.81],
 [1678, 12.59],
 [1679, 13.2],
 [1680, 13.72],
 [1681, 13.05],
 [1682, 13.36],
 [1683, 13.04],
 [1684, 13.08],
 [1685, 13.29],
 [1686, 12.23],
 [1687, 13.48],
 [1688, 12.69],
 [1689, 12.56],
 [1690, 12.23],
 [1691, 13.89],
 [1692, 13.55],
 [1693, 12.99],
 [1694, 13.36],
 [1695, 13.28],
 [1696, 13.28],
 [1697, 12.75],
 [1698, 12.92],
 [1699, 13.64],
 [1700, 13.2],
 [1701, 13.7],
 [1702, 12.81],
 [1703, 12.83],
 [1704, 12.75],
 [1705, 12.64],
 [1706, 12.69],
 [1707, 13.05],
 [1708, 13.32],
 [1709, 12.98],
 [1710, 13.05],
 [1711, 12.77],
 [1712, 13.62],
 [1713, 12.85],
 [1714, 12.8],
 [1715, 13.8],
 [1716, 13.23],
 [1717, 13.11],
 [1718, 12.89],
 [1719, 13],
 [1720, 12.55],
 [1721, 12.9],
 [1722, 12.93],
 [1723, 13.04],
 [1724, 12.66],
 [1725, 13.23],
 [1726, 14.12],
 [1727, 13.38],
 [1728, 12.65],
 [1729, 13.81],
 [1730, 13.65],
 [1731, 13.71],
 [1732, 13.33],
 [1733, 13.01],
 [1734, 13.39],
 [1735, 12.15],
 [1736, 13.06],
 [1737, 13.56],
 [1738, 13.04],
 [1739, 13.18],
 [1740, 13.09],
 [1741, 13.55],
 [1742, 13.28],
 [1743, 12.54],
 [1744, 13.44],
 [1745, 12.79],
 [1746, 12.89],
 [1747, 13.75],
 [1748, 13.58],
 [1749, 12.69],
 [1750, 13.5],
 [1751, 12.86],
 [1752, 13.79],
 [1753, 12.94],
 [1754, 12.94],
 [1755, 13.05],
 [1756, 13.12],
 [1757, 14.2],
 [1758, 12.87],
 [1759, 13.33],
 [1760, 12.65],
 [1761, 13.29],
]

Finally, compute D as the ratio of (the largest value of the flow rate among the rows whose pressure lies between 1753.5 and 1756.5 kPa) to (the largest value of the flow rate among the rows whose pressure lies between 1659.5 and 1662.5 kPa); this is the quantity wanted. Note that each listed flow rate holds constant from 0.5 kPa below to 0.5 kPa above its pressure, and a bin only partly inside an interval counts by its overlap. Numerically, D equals 0.99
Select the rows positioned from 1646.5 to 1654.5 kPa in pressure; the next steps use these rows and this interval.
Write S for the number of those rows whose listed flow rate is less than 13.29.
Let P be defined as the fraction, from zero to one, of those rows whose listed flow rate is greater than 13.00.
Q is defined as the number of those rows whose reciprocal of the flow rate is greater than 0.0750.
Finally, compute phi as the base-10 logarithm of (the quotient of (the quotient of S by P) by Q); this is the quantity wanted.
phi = 0.12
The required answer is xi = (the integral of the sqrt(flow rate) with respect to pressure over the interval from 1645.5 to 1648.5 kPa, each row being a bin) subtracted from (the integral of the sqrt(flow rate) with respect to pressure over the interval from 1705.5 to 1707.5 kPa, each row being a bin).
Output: -4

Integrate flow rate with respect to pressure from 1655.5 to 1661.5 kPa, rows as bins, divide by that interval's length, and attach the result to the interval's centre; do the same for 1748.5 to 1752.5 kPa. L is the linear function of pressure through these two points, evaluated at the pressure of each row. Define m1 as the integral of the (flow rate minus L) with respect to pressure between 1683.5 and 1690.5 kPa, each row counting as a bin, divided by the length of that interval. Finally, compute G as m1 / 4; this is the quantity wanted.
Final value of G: -0.096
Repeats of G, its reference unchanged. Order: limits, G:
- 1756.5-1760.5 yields 0.012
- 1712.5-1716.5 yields -0.005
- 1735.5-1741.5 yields 0.011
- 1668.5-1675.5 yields -0.008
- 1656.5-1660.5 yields 0.008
